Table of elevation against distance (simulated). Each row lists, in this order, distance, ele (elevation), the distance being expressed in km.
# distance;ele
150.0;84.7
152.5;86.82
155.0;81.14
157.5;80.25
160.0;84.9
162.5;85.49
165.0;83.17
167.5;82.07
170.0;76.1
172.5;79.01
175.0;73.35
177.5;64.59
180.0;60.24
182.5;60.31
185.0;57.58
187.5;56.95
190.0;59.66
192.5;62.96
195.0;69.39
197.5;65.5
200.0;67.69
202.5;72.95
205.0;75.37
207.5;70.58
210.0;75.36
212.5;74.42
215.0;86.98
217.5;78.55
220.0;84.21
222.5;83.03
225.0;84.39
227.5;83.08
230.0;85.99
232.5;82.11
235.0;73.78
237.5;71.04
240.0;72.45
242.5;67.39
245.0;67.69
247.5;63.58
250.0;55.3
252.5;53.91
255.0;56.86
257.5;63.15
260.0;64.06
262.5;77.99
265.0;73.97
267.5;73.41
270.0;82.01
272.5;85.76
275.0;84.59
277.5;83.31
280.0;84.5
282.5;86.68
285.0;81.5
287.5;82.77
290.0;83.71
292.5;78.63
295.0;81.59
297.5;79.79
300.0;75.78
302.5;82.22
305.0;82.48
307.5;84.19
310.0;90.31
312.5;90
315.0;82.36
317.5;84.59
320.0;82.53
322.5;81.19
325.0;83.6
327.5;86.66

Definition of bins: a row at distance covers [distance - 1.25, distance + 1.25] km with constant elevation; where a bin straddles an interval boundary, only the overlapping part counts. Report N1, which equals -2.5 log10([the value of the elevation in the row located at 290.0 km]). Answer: -4.81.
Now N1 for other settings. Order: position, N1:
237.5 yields -4.63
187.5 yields -4.39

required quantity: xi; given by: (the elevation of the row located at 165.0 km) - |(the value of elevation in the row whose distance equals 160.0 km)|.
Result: -2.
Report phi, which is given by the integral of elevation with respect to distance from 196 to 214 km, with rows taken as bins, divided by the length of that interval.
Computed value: 72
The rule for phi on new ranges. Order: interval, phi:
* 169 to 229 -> 72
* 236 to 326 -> 77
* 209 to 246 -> 78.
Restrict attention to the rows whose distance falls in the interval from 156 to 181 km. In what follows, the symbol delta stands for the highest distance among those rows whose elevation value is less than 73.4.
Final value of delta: 180.0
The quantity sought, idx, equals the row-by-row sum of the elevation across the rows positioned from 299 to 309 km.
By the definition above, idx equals 325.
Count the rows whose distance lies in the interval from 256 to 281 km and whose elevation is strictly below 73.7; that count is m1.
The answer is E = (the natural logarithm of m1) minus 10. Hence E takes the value -8.9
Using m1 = 3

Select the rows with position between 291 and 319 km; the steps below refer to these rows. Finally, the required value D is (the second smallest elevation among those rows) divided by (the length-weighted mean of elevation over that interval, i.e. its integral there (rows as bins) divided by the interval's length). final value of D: 0.95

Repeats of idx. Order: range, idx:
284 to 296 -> 408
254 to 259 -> 120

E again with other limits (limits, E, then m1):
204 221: -10.0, 1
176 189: -8.4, 5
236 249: -8.4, 5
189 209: -8.1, 7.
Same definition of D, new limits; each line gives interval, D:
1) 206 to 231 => 0.92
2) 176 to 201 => 0.92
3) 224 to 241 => 0.92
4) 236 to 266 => 0.84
